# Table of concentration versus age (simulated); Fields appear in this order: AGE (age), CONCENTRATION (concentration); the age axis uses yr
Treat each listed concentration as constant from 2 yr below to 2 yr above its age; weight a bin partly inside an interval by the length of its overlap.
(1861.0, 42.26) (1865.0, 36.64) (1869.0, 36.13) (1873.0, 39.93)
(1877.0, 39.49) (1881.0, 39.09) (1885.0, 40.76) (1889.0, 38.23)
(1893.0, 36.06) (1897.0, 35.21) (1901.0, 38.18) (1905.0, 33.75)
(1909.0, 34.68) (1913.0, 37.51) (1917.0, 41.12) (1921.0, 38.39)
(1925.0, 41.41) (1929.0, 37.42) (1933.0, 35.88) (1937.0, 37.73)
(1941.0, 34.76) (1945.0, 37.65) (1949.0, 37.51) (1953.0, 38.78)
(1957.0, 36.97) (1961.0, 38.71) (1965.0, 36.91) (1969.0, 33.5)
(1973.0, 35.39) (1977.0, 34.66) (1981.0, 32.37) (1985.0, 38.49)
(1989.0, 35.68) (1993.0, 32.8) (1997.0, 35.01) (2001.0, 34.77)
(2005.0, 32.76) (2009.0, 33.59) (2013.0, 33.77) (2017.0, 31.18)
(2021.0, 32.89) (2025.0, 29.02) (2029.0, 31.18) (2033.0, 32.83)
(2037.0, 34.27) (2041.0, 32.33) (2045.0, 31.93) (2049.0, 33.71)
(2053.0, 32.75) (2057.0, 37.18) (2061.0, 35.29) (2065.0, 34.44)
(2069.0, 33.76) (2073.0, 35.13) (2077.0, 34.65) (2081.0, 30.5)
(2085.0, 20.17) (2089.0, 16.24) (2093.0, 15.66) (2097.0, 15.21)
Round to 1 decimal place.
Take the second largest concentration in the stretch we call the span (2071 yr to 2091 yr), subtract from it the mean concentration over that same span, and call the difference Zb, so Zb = 7.3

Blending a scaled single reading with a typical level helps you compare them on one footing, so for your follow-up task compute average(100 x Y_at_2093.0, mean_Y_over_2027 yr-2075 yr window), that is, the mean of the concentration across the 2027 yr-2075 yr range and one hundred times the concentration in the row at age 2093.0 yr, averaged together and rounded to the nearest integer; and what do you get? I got 800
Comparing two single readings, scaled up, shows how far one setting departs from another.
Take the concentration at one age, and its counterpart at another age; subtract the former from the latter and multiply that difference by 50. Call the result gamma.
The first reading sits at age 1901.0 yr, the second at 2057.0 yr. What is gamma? -50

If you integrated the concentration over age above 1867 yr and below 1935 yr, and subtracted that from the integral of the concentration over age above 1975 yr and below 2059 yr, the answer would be 240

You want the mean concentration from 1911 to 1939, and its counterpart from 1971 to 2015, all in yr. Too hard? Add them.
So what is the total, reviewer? 73.0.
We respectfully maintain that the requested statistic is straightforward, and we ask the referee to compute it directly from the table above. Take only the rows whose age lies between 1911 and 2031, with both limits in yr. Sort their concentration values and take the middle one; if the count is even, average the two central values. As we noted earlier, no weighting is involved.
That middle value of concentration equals 35.5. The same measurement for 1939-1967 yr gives 37.5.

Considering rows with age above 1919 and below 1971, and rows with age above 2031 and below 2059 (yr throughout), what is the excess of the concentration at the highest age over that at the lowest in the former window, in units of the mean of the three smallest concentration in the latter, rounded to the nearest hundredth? -0.15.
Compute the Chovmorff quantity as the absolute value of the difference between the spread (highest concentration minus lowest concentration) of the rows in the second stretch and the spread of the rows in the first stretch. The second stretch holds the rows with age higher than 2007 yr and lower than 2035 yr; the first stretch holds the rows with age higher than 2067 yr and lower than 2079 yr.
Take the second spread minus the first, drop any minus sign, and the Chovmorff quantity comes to 3.4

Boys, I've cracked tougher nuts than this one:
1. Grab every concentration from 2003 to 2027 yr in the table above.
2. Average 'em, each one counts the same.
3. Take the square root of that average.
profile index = 5.67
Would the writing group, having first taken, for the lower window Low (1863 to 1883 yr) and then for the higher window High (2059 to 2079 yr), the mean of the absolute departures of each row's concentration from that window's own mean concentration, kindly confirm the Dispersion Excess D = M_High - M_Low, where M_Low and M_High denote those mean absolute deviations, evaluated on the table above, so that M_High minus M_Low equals -1.1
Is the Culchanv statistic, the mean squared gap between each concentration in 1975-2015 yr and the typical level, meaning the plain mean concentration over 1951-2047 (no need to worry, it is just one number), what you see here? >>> 3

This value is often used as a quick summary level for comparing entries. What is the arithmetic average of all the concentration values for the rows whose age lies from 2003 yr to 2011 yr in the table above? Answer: 33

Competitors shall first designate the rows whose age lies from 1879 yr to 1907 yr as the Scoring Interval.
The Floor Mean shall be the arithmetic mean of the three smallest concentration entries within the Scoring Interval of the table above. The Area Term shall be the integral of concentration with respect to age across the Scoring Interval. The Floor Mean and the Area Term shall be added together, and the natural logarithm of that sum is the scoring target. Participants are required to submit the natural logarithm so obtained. 6.985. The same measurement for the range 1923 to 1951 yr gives 6.990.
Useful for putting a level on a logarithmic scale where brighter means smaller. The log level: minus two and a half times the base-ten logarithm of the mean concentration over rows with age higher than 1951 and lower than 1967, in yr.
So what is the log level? -3.94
